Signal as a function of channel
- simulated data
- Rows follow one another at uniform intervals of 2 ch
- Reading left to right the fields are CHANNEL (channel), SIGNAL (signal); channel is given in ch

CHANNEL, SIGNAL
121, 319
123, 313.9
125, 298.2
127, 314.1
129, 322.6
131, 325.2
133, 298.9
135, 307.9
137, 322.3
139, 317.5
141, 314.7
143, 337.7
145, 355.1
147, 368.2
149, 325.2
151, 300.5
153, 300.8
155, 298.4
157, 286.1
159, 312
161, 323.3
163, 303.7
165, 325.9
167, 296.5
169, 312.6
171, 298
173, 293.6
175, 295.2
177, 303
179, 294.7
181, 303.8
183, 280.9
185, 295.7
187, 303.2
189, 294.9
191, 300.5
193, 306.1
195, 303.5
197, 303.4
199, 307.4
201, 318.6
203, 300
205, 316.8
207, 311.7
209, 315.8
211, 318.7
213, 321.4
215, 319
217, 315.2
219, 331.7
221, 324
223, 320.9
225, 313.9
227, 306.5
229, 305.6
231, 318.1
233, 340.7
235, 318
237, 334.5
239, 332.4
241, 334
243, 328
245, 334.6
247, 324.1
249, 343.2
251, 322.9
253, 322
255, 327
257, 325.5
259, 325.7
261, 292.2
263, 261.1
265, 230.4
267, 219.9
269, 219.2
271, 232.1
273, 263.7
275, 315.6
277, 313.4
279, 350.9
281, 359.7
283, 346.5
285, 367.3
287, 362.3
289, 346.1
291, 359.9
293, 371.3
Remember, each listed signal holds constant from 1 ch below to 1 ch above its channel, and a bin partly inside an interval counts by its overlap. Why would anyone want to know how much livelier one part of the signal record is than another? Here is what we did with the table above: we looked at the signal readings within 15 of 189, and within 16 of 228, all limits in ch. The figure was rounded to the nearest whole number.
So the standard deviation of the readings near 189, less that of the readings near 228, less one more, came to -3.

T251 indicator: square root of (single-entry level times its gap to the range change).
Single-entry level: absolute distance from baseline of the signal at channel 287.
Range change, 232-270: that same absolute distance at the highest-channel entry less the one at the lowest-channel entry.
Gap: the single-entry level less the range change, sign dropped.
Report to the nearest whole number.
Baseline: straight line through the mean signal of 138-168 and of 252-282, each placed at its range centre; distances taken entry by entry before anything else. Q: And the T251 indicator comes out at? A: 60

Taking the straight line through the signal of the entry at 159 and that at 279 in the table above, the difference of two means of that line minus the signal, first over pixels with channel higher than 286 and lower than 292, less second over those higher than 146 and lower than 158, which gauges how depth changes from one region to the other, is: 2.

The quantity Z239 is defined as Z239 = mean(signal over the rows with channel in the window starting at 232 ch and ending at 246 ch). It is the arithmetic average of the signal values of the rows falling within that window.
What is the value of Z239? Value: 332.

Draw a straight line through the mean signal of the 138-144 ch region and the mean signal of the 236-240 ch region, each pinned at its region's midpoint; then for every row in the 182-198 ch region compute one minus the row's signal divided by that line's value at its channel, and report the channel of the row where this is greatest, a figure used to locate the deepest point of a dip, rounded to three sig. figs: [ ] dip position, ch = 183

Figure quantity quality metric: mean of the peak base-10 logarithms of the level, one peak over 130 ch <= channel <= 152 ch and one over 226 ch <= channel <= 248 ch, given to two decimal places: 2.55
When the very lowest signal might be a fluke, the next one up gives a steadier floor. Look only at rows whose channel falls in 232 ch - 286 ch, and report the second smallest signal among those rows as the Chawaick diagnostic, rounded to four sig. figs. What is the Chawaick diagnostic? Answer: 219.9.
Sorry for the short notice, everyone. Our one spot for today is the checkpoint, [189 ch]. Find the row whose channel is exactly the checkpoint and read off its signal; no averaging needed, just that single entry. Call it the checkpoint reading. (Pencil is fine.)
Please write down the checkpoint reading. 294.9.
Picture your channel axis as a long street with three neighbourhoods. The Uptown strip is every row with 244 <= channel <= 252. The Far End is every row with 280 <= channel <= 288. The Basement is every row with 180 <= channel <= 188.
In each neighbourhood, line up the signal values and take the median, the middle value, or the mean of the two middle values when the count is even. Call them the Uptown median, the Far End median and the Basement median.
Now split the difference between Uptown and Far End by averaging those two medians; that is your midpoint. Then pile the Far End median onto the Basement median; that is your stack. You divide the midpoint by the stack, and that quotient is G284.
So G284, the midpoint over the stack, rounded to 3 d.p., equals 0.523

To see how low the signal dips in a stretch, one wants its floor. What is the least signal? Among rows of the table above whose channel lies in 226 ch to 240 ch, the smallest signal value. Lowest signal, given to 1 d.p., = 305.6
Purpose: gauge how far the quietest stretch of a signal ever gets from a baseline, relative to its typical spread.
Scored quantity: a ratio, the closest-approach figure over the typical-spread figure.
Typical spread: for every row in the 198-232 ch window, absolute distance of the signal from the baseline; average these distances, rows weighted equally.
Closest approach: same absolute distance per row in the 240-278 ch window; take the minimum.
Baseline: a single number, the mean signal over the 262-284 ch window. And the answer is 0.28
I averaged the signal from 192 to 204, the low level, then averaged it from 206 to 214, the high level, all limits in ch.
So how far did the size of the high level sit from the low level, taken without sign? 10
